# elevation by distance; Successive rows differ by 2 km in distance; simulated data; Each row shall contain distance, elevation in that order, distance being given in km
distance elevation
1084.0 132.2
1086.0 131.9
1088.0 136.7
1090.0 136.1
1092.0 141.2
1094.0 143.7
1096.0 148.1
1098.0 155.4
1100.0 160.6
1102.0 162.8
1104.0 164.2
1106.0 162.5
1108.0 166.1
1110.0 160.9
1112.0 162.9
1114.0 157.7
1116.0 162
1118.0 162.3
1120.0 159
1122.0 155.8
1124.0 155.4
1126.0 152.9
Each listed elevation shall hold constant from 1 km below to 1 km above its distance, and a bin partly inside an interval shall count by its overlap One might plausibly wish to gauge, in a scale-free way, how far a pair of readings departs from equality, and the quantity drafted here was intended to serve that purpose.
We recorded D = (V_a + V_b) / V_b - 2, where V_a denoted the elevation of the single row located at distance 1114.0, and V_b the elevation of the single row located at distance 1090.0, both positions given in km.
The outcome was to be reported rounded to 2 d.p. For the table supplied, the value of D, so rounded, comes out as 0.16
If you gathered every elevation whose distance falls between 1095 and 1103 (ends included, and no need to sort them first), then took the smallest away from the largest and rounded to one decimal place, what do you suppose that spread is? 14.7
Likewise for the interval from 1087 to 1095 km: 7.6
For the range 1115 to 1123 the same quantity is 6.5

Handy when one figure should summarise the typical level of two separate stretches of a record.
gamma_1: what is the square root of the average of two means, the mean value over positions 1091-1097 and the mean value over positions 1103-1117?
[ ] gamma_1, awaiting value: 12.4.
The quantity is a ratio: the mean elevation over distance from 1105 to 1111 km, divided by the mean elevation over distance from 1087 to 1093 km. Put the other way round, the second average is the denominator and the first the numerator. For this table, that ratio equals 1.18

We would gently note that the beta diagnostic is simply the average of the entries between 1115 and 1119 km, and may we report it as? 162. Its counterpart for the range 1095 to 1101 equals 155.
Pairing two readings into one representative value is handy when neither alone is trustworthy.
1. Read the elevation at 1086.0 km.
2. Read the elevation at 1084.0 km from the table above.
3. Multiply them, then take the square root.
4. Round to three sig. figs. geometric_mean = 132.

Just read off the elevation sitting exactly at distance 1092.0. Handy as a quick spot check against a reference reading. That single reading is 141.2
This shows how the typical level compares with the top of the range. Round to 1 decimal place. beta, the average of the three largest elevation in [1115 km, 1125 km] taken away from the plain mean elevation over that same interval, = -2.2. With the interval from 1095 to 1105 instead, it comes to -4.3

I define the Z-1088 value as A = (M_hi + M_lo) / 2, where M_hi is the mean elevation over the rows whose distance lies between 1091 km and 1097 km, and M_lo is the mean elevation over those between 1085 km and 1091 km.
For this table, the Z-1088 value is 140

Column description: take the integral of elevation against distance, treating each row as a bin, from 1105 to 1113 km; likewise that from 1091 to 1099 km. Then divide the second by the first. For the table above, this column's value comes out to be 0.90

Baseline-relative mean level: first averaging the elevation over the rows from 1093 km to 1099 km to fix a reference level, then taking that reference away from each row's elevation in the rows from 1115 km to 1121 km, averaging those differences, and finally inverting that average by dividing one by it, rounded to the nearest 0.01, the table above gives 0.08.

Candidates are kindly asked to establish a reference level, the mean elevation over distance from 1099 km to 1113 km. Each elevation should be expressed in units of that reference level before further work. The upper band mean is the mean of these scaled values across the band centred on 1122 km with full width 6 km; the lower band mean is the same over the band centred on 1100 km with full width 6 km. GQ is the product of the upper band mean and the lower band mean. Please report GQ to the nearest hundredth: 0.94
